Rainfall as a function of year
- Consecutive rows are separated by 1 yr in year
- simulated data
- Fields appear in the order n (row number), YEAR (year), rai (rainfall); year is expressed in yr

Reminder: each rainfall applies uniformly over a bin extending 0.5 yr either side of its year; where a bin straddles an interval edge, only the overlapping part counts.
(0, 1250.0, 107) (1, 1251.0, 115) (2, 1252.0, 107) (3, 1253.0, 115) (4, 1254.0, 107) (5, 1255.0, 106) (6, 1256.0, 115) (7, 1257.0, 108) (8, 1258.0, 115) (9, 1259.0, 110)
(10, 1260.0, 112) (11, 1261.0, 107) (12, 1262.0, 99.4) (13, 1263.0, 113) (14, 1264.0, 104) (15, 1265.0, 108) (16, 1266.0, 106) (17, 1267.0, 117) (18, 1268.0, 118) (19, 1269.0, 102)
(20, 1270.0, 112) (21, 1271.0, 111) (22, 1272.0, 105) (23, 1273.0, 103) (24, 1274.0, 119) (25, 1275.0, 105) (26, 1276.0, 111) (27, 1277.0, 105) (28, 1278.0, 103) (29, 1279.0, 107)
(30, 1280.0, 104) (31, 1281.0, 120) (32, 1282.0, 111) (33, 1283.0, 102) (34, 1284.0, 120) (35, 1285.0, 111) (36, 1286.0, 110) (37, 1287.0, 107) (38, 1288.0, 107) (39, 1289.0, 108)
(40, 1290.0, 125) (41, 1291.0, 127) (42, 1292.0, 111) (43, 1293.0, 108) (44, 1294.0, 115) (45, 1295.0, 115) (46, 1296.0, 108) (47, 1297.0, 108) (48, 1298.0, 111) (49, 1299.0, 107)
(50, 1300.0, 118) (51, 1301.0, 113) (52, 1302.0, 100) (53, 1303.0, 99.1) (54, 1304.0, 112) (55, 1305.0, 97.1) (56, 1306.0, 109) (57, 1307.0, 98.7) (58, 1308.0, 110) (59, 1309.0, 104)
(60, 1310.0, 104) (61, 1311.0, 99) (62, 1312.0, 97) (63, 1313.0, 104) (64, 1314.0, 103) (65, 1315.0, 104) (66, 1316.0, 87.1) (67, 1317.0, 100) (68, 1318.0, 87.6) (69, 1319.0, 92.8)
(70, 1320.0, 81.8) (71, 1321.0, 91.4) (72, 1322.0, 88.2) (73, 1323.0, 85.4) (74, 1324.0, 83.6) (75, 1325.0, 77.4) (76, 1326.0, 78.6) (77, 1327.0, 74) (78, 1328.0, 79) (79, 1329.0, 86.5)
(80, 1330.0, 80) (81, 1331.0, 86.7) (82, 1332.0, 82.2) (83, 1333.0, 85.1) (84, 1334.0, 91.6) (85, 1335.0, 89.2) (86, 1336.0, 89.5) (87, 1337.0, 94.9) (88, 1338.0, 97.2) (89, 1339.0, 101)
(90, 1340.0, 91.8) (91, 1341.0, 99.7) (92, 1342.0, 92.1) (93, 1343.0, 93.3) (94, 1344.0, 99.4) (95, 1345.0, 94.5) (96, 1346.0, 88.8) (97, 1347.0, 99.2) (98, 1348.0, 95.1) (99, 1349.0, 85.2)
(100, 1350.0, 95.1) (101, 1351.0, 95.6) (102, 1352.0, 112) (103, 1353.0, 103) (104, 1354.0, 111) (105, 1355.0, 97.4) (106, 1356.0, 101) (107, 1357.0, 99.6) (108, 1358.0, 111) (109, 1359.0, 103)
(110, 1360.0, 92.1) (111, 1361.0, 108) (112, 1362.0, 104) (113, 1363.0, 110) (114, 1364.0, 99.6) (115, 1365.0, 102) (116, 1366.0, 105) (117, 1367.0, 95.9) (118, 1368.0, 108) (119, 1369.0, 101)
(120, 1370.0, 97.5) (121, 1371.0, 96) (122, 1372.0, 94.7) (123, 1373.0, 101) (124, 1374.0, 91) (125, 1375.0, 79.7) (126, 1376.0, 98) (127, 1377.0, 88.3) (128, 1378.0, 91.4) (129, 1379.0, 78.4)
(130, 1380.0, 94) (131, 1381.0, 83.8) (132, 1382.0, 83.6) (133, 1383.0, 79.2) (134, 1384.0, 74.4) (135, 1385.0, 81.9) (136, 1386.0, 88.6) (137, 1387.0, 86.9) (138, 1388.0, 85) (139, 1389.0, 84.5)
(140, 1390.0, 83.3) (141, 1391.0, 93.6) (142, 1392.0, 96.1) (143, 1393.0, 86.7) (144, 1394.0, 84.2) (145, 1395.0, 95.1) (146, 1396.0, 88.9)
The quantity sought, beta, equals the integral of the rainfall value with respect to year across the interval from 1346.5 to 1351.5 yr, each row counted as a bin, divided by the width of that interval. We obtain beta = 94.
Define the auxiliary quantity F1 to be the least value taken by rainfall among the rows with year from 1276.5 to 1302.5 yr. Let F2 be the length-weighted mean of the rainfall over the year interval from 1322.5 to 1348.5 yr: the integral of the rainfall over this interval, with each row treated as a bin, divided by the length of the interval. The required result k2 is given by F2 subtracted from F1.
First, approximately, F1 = 100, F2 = 89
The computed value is 11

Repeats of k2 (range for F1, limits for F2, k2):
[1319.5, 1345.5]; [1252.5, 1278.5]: -35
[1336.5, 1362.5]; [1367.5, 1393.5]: -4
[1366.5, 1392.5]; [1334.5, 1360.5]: -23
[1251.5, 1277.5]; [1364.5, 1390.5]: 9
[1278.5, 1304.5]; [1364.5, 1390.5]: 9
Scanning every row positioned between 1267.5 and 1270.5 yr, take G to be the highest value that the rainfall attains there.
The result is 118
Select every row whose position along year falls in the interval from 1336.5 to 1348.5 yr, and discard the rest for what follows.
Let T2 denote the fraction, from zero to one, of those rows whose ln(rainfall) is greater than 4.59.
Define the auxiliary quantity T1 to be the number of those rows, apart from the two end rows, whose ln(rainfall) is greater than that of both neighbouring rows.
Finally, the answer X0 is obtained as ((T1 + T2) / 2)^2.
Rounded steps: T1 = 4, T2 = 0.3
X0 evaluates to 5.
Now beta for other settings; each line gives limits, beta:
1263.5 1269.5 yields 109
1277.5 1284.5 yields 110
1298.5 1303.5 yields 107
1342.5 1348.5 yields 95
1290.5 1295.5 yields 115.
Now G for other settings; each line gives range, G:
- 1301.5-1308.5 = 112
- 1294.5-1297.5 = 115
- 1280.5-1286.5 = 120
